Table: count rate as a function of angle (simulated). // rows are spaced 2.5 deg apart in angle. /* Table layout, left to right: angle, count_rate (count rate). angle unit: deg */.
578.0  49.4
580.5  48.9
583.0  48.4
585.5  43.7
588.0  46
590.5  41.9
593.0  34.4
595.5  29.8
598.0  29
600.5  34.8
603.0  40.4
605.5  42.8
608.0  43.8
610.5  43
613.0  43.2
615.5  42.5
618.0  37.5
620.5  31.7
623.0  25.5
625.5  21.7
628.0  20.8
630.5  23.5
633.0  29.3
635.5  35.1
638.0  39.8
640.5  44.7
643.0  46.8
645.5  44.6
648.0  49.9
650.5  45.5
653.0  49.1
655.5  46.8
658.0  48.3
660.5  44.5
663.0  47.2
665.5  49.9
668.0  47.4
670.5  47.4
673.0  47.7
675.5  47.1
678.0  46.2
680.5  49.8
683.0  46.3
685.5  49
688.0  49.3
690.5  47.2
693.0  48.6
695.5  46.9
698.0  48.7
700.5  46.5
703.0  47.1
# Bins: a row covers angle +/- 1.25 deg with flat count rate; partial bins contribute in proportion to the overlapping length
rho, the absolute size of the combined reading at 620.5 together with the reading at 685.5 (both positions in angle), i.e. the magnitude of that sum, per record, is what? 80.7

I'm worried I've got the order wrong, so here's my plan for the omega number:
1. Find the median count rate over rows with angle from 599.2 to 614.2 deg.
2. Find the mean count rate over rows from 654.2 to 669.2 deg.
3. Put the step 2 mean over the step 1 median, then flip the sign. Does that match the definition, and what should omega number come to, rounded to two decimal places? -1.10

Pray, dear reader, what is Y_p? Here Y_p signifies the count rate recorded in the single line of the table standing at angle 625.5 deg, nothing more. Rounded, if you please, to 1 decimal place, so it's 21.7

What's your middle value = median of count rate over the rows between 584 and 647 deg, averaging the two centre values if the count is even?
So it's 40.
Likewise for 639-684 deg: 47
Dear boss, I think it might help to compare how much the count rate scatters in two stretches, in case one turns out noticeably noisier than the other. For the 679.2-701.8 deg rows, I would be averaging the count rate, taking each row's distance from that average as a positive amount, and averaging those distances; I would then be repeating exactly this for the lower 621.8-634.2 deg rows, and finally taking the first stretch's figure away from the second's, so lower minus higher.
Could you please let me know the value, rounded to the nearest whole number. 1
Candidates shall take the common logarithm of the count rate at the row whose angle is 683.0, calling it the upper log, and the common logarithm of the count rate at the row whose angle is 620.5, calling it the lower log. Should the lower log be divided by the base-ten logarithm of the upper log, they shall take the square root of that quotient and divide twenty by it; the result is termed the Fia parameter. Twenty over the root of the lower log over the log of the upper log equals 7.7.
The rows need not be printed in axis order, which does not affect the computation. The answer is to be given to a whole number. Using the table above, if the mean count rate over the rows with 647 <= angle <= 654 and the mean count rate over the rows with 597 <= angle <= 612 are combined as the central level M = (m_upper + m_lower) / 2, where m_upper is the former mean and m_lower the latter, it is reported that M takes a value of 44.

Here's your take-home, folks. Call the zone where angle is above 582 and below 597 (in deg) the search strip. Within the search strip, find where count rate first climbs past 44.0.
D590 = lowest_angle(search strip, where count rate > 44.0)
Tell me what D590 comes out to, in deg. 583.0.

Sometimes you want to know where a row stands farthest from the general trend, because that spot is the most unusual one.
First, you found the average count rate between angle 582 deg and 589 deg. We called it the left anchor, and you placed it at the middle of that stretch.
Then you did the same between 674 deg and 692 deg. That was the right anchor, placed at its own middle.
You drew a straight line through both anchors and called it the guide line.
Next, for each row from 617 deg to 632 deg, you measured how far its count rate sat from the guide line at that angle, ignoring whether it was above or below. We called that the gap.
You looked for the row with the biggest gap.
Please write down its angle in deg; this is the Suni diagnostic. 628.0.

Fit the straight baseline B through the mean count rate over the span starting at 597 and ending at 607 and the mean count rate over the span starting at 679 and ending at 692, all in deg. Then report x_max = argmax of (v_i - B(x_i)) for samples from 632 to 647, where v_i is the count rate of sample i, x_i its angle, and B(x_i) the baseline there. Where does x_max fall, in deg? 643.0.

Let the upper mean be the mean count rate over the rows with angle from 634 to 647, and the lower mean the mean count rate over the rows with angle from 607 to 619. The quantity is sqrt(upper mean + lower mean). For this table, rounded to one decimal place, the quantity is 9.2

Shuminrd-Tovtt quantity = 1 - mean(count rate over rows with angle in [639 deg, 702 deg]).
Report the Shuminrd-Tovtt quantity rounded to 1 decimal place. -46.4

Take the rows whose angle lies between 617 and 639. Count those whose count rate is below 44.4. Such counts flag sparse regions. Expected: 9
